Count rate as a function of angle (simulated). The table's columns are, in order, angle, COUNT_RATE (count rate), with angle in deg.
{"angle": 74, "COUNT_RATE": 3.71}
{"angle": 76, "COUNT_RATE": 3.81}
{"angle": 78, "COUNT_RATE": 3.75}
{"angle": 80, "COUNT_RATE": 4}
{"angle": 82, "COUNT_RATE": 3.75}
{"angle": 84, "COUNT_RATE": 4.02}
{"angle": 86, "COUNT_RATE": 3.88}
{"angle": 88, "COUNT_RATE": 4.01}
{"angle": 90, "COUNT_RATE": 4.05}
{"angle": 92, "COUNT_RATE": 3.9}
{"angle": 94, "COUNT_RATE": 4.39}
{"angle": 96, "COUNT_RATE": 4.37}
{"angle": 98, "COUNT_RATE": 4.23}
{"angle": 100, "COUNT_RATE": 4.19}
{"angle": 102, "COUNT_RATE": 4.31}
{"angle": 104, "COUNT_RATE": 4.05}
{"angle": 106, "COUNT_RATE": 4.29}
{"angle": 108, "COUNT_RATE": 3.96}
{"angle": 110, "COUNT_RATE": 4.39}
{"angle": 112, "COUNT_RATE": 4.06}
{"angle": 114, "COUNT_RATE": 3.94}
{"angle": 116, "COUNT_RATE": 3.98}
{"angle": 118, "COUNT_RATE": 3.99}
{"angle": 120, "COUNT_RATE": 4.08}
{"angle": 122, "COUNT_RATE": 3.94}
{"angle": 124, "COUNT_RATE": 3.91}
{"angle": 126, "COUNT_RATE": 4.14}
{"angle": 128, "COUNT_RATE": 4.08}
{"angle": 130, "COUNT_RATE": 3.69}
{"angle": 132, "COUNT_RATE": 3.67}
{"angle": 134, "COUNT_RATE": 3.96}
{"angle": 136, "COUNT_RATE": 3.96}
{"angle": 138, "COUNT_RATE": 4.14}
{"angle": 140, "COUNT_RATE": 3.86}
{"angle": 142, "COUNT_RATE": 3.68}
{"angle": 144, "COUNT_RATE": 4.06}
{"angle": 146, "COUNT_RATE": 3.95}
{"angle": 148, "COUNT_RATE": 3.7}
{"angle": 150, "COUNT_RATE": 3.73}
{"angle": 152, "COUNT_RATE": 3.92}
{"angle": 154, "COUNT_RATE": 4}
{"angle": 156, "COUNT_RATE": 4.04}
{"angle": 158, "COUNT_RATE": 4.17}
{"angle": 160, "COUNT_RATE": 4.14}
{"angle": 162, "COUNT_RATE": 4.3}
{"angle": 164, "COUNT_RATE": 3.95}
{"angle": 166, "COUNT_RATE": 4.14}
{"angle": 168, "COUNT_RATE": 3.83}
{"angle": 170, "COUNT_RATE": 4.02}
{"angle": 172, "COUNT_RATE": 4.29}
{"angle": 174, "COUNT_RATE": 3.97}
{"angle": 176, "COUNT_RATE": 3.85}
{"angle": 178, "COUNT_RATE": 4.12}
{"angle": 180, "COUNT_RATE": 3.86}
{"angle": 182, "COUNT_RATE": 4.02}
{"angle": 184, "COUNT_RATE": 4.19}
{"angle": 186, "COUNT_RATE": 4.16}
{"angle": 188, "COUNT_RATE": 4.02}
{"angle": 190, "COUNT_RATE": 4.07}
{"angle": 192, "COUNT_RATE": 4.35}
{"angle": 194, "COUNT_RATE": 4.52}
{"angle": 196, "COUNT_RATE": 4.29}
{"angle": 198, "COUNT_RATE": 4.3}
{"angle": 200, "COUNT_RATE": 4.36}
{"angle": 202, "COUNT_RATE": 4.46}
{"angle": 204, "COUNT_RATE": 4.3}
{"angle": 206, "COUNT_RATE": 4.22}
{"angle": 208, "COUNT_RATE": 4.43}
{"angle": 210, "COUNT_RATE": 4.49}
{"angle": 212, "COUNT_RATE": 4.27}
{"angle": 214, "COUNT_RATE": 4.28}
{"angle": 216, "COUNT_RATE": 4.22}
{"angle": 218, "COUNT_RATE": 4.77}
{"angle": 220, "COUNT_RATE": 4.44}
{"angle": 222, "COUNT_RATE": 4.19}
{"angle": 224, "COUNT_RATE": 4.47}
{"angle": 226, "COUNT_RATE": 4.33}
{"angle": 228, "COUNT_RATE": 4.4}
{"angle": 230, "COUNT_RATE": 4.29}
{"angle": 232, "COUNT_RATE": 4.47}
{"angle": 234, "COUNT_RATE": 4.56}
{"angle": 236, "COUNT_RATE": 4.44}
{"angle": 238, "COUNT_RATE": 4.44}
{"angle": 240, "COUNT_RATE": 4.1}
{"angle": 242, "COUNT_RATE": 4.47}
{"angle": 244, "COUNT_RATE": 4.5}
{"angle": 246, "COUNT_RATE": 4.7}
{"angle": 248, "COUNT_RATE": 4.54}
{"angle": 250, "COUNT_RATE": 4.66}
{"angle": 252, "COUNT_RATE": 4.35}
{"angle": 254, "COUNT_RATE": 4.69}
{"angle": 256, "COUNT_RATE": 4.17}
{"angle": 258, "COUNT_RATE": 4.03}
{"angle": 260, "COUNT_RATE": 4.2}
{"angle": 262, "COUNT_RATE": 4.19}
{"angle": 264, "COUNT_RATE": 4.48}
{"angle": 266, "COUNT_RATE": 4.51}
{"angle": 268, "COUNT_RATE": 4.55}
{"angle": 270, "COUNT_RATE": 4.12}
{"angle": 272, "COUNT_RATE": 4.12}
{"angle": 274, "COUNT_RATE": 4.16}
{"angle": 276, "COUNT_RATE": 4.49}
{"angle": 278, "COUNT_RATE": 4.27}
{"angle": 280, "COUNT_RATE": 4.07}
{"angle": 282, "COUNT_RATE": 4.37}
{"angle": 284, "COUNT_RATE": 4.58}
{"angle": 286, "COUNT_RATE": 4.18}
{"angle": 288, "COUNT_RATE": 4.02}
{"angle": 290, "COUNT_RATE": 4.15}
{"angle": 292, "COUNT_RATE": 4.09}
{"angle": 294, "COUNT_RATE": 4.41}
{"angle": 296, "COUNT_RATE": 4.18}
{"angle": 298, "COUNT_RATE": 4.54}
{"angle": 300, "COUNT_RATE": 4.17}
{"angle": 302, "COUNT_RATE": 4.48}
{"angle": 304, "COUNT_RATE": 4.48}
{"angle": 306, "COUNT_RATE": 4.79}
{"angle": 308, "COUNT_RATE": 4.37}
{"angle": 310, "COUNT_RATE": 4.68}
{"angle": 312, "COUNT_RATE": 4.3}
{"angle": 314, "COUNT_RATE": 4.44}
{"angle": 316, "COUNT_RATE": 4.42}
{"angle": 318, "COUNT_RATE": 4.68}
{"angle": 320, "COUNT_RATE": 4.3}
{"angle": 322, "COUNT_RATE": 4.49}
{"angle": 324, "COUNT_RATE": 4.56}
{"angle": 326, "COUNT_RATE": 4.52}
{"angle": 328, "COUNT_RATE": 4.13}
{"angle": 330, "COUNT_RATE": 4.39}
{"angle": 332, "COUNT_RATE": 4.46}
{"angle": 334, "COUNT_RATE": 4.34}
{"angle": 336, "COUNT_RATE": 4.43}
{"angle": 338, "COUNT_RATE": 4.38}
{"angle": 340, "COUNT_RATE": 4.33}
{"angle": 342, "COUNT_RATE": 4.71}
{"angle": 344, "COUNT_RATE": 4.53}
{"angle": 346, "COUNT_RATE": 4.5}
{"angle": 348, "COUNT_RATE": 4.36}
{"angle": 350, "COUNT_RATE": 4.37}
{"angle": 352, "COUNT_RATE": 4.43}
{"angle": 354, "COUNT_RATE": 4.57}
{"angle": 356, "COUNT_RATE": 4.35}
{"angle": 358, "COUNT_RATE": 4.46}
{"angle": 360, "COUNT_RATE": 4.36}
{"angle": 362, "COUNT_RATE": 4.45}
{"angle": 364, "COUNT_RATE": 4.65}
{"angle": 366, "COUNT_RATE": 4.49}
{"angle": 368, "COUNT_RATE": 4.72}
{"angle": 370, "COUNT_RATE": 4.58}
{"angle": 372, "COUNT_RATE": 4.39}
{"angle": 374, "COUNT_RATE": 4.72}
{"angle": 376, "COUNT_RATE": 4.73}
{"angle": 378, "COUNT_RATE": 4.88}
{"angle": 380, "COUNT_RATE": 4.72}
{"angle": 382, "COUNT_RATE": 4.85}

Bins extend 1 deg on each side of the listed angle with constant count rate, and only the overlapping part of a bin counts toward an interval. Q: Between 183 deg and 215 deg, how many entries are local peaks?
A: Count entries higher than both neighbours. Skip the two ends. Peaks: 3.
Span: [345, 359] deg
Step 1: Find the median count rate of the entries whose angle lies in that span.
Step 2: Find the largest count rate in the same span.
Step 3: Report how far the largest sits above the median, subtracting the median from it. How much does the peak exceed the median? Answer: 0.14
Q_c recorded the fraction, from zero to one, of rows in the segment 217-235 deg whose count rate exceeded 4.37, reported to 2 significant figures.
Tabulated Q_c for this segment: 0.67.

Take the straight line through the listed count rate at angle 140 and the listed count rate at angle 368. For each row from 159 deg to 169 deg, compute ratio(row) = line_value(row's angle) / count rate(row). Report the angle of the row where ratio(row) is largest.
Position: 168 deg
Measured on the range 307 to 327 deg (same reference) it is 320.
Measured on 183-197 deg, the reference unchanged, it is 188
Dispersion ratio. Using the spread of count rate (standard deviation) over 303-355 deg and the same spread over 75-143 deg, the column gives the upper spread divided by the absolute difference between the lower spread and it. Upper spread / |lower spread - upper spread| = 2.8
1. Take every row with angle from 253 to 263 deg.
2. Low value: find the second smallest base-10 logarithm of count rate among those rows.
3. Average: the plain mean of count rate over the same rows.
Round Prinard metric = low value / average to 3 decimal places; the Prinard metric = 0.146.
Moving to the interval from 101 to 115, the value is 0.144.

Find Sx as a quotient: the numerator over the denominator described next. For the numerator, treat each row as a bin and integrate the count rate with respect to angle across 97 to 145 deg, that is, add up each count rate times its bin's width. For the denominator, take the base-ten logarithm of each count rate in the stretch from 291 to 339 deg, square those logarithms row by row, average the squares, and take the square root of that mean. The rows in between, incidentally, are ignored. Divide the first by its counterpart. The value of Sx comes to 299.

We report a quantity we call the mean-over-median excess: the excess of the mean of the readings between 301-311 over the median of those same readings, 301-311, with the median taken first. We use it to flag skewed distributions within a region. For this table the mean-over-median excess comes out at 0.08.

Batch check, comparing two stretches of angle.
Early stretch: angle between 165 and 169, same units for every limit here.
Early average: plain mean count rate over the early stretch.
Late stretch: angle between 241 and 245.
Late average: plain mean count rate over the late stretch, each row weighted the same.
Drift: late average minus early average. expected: 0.500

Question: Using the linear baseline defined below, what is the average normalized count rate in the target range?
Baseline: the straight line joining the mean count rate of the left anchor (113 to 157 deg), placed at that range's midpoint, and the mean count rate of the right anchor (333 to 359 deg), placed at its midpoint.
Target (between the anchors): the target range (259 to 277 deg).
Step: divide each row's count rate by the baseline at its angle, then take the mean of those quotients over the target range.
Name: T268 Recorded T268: 1.01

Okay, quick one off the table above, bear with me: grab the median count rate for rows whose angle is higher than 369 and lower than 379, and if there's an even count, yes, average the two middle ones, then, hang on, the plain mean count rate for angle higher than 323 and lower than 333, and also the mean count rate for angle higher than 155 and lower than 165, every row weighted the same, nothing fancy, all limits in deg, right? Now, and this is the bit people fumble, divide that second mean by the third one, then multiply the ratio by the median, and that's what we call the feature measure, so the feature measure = 5.05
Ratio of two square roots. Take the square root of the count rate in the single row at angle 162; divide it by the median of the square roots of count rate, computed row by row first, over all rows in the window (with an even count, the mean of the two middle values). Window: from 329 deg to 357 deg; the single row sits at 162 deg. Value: 0.99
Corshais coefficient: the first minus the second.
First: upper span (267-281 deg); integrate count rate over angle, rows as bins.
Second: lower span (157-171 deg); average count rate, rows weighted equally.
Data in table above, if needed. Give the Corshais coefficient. 55.5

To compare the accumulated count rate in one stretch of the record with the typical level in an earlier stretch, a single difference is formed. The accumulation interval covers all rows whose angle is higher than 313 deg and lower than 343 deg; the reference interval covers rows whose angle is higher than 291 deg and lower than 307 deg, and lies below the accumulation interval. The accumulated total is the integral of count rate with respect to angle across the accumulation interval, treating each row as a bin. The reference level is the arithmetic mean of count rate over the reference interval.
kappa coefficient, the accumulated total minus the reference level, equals 129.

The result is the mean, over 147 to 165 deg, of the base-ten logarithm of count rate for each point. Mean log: 0.60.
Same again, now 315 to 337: 0.65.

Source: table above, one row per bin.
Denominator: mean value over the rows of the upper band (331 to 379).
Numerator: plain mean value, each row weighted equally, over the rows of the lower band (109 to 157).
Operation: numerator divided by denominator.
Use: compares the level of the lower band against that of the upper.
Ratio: 0.877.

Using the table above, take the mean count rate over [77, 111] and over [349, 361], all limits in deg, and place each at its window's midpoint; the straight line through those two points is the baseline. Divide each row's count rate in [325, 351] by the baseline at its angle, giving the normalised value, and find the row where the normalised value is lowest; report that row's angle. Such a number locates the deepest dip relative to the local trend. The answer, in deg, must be 328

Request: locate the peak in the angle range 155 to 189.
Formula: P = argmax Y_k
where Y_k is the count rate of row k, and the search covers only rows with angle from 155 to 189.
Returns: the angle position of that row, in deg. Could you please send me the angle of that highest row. 162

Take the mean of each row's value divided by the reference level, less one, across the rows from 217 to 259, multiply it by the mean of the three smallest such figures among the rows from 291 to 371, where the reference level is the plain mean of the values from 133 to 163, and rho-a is 0.0045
